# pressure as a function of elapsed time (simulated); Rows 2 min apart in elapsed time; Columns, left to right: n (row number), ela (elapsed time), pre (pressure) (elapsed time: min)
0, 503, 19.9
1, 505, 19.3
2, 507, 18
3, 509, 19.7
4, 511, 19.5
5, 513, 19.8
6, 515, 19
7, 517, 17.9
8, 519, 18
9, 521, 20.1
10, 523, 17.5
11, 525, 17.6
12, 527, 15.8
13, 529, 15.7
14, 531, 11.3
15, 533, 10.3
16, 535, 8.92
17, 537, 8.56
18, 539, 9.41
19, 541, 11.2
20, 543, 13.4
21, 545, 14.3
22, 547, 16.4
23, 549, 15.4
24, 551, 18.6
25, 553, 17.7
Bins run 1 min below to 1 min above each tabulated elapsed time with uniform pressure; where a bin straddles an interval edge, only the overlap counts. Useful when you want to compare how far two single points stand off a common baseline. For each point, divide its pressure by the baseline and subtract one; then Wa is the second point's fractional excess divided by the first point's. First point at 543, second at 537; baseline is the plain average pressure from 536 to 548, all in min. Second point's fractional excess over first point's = -3.1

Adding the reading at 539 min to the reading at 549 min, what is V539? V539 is 25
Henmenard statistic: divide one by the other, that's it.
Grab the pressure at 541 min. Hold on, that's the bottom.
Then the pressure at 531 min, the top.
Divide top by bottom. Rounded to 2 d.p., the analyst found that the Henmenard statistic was 1.01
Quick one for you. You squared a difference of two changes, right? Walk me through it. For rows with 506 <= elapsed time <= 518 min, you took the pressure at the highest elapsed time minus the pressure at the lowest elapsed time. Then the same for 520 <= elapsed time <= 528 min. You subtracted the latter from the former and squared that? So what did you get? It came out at 18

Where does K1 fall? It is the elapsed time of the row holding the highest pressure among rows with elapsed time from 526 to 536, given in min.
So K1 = 527 min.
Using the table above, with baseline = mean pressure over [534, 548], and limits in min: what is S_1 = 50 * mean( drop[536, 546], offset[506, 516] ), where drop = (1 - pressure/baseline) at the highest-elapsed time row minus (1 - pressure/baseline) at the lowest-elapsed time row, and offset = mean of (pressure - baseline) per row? 174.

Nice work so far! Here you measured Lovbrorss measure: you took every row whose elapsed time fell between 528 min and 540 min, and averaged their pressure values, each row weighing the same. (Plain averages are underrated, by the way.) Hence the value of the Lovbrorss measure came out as 10.7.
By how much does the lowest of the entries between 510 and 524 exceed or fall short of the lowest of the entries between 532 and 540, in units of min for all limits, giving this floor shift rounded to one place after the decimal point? 8.9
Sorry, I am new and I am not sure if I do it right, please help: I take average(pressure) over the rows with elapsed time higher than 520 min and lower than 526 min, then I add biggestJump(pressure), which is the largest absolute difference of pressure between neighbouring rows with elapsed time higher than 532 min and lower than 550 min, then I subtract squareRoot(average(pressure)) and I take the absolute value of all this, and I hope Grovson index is 16.3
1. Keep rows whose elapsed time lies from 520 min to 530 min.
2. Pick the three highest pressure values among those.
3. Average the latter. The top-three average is 18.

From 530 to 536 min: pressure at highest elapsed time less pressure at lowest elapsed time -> -2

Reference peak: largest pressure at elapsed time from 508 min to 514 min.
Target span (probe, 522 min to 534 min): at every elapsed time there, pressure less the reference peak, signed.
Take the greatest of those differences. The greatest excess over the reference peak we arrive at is -2.2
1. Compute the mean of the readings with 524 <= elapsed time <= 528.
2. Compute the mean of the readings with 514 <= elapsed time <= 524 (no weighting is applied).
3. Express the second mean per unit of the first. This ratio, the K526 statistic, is 1.1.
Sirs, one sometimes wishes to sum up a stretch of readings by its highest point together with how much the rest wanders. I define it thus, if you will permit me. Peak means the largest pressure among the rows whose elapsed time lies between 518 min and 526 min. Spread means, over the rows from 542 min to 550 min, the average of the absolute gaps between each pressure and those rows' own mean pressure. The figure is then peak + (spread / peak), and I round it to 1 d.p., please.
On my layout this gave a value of 20.2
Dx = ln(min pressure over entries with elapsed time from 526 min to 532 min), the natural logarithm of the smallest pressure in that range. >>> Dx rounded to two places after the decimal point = 2.42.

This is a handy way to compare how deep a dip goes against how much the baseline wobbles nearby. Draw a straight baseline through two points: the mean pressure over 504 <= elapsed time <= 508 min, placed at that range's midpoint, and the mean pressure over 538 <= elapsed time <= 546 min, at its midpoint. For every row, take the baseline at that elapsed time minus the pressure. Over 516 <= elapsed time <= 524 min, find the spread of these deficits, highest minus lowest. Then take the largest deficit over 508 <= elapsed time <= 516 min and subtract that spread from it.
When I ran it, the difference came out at -4.5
